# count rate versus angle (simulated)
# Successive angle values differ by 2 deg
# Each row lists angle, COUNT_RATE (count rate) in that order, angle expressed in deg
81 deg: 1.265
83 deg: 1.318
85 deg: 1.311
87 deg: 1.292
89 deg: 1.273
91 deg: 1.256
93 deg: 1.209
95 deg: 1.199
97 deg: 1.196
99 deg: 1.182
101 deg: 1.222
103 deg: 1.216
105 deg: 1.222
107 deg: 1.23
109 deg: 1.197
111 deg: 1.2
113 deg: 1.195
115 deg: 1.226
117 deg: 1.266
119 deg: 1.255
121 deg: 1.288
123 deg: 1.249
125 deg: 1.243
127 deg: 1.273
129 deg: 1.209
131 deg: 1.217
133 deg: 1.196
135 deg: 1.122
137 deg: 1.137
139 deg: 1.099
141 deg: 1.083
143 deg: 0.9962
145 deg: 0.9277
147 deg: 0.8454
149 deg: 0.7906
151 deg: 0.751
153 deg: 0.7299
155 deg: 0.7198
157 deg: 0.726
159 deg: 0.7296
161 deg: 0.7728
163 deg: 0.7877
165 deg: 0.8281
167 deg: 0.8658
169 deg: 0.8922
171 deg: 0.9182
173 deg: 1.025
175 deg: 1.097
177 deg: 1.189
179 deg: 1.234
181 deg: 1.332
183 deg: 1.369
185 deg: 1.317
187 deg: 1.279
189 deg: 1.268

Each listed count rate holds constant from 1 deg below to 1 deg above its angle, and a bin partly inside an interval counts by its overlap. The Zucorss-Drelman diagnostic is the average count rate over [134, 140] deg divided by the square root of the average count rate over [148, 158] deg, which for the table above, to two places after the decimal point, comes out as 1.30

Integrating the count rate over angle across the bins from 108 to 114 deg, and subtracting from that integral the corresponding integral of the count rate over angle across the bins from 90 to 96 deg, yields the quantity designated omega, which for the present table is -0.14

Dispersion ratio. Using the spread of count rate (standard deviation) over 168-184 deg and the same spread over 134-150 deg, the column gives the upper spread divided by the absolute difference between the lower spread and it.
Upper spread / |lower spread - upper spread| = 3.8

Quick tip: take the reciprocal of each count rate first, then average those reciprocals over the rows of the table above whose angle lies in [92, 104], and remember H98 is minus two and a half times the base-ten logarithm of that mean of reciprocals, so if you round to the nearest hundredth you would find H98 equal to 0.20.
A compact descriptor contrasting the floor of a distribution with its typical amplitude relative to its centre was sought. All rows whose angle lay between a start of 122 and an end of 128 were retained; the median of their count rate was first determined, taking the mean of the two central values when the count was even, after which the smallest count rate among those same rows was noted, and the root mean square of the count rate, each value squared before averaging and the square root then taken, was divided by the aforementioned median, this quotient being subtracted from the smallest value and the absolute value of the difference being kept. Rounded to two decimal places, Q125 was 0.24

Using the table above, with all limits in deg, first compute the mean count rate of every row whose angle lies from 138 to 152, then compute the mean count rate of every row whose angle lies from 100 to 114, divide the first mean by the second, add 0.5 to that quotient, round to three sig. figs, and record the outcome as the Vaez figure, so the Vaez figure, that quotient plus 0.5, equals 1.27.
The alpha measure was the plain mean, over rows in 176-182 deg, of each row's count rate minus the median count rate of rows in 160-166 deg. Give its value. 0.46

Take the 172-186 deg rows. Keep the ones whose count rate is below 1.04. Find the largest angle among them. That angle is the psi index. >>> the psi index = 173 deg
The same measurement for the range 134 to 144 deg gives 143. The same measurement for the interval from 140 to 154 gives 153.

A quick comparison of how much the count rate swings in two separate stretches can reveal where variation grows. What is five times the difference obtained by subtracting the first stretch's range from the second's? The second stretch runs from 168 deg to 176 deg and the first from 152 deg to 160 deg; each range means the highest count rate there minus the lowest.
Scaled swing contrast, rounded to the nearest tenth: 1.0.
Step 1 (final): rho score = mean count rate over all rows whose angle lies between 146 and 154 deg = 0.8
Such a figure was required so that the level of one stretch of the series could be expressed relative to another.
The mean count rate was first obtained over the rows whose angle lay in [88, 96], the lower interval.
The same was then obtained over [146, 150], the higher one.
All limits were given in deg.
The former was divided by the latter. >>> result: 1.51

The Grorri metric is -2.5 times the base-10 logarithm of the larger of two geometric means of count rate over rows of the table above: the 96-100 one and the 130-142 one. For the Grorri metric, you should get -0.19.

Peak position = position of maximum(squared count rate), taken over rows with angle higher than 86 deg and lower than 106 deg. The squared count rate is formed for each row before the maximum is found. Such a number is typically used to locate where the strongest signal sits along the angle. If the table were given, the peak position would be 87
